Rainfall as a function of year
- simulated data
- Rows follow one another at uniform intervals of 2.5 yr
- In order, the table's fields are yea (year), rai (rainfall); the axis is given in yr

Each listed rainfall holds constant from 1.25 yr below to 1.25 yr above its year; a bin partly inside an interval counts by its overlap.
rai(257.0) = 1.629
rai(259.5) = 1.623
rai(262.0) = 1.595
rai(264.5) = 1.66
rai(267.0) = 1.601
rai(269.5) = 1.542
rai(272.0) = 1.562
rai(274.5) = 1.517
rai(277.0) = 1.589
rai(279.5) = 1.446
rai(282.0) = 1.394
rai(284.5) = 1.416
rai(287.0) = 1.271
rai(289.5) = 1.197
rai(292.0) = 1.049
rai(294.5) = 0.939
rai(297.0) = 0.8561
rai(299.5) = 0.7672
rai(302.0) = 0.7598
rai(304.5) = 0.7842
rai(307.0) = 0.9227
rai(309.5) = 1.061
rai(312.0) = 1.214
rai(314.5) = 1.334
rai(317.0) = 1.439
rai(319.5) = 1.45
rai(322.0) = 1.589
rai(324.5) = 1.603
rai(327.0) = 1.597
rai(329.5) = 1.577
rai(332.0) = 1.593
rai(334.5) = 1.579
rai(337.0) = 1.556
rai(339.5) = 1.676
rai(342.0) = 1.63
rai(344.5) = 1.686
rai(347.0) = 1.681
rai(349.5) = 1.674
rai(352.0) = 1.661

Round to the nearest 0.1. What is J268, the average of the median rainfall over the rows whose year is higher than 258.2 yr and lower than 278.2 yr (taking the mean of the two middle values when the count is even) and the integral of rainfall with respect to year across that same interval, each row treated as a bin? 16.7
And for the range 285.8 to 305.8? 10.0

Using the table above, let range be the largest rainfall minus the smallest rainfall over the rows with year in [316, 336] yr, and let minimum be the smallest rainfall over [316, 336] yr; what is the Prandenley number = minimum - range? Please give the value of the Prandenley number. 1.3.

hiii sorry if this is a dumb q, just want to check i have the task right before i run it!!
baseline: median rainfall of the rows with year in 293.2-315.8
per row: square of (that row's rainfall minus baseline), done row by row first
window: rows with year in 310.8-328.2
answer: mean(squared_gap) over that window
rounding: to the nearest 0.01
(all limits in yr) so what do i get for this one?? 0.31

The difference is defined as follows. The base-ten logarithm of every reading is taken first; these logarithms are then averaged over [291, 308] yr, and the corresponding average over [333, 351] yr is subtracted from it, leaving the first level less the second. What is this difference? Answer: -0.28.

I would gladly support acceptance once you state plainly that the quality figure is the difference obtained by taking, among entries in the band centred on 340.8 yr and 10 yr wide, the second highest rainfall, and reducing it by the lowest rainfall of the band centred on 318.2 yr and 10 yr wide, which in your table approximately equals 0.34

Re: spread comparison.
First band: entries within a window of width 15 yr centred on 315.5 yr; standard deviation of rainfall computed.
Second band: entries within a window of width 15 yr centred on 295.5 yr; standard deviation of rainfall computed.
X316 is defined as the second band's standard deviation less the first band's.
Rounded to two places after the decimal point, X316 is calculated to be -0.02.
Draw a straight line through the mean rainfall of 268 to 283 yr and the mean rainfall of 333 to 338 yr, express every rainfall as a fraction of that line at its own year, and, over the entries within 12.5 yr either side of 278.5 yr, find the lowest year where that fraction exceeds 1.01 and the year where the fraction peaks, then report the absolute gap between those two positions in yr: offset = 0.0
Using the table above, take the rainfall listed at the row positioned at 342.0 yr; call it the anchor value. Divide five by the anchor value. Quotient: 3.07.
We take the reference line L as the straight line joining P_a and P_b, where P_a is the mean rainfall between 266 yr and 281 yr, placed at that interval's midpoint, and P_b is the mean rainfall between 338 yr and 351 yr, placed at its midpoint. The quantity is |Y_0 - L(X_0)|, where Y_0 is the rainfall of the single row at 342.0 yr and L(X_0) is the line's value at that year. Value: 0.03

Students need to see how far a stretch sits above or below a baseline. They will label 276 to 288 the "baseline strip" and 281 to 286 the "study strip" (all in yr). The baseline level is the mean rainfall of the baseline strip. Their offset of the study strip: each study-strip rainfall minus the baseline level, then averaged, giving -0.02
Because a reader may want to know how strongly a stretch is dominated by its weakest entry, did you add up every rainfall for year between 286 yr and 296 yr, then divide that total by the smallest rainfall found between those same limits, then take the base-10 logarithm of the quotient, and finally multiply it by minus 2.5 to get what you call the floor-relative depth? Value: -1.7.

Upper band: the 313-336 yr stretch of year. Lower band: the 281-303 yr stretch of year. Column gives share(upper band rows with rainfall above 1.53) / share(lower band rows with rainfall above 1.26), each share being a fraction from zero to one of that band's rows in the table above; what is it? 2.0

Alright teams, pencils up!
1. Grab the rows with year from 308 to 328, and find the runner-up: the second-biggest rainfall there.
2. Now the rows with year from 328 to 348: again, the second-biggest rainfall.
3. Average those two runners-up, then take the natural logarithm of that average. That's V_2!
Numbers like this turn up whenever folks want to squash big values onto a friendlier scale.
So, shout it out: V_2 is 0.49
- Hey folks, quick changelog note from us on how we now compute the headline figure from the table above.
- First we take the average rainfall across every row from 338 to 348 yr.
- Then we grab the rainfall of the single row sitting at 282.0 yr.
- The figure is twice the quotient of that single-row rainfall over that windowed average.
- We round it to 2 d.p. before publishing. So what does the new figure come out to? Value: 1.67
